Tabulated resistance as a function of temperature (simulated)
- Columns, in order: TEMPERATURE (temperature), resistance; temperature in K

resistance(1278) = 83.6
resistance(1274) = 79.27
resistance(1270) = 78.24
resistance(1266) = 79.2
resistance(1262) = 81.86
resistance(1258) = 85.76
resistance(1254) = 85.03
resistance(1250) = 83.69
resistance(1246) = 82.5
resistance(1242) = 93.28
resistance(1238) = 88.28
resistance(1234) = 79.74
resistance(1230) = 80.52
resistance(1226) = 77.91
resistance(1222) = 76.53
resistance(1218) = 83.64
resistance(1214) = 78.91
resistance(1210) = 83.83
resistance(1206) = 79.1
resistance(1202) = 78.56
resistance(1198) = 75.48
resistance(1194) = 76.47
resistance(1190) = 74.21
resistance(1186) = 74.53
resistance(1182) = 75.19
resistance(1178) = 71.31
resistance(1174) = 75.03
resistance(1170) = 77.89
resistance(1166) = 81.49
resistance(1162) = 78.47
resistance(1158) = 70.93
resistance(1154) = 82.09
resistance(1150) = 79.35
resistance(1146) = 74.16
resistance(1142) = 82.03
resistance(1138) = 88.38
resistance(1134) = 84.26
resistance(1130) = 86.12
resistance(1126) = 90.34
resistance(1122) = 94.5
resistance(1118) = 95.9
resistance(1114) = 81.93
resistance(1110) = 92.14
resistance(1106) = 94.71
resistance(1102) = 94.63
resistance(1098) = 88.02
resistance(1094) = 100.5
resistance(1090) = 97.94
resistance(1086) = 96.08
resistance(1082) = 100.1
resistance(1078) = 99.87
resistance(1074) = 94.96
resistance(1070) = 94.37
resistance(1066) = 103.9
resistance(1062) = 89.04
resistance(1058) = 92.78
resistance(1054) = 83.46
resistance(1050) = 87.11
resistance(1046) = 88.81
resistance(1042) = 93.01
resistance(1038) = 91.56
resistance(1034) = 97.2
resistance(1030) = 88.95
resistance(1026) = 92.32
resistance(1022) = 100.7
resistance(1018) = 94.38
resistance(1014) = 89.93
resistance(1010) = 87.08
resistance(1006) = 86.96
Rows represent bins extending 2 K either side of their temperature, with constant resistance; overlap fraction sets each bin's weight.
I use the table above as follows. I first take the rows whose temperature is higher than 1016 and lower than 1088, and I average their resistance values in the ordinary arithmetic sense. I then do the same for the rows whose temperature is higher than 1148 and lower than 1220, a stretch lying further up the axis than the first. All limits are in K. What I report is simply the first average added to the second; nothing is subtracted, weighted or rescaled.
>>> 171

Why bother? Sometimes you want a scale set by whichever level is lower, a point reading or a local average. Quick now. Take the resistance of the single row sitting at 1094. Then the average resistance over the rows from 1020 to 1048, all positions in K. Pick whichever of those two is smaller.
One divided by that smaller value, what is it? 0.0107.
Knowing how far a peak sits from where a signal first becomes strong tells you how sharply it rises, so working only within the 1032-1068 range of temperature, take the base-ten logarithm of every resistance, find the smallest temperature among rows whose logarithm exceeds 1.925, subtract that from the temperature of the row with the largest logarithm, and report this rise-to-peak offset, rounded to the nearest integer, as 32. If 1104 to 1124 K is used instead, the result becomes 12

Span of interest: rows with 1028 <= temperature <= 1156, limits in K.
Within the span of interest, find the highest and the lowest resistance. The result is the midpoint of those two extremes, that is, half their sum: 89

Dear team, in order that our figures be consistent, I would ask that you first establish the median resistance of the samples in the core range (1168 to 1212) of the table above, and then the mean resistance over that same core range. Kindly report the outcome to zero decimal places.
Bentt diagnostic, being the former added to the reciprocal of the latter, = 75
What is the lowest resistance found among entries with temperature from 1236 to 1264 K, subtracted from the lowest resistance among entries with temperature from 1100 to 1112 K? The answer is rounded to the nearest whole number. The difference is 10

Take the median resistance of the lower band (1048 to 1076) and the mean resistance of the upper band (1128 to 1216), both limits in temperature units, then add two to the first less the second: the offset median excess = 16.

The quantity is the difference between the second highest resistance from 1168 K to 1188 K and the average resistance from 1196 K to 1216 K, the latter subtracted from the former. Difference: -4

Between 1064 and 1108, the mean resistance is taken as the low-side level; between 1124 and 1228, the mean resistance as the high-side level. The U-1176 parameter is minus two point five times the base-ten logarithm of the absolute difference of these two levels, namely -3.12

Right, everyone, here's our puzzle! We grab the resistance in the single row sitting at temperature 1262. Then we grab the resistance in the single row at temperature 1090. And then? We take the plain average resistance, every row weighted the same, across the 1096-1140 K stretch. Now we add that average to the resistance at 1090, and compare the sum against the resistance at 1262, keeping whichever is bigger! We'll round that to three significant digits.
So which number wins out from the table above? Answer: 188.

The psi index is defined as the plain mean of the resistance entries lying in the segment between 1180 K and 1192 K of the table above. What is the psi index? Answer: 75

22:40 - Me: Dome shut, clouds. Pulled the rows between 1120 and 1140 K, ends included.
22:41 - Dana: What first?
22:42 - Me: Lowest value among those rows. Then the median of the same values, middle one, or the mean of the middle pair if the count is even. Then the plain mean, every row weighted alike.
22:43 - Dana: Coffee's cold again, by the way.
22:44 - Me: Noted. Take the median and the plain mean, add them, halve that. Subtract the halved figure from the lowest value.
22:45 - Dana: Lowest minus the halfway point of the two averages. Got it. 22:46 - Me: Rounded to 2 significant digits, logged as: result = -4.3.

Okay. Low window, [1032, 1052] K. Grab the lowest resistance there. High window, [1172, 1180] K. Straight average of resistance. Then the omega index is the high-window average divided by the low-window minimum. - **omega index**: 0.84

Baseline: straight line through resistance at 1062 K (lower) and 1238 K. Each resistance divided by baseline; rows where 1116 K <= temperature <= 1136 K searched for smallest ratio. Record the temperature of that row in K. 1134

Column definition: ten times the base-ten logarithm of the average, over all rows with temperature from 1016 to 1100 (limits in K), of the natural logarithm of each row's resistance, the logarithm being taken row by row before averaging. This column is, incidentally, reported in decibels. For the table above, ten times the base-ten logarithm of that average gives 6.57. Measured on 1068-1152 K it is 6.54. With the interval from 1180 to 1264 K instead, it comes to 6.42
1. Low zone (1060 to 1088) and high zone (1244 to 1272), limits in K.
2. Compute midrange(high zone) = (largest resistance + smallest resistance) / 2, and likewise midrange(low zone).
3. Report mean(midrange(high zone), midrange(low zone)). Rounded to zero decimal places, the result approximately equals 89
